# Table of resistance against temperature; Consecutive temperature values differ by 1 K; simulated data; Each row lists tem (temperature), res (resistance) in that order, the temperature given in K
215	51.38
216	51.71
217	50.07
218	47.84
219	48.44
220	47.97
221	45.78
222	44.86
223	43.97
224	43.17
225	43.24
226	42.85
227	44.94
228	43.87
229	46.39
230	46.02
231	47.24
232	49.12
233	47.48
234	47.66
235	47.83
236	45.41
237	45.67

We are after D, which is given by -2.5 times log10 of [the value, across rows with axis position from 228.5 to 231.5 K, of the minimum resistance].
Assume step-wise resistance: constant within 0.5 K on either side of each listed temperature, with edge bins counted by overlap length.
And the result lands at -4.16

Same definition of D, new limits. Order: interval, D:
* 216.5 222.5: -4.13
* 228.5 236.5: -4.14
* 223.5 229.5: -4.08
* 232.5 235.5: -4.19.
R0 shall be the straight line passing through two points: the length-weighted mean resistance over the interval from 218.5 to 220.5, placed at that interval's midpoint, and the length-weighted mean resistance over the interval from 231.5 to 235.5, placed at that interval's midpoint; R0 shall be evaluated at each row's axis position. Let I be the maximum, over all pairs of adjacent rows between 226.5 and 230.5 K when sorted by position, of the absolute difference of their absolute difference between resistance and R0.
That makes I 2.53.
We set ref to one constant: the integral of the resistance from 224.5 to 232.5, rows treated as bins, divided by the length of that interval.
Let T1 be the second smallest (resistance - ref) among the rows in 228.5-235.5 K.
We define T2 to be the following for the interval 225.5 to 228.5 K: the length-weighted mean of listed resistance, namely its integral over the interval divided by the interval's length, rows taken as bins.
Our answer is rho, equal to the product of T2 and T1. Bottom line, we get 41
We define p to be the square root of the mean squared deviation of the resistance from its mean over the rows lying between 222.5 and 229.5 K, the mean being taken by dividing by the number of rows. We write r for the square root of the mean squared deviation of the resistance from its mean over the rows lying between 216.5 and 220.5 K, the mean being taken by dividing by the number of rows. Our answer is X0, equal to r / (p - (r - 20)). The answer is 0.044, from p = 1.14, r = 0.89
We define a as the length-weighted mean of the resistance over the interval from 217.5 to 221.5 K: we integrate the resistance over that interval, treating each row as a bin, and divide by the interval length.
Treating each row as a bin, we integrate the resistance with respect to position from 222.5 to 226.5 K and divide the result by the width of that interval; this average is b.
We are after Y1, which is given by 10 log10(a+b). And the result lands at 19.6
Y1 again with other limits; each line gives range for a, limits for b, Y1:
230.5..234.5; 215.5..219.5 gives 19.9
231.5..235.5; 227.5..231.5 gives 19.7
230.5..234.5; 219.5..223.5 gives 19.7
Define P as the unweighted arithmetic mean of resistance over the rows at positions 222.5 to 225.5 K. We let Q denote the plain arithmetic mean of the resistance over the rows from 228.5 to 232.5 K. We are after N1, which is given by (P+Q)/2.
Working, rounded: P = 43.5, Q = 47.2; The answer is 45.3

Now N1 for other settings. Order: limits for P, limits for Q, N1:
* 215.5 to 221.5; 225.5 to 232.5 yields 47.2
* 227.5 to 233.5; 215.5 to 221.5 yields 47.7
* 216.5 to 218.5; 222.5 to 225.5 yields 46.2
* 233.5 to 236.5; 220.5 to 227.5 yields 45.5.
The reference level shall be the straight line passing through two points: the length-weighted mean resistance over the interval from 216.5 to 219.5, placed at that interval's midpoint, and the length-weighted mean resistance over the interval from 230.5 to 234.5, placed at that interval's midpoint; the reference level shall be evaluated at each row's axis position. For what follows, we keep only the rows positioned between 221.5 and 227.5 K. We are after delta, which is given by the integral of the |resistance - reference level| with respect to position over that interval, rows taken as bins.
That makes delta 27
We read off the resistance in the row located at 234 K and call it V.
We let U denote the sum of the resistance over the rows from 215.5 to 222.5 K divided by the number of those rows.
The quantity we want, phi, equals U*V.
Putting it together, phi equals 2292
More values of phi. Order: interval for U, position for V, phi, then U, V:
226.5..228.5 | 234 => 2116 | 44.4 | 47.66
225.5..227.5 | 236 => 1993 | 43.9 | 45.41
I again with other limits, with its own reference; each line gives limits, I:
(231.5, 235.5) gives 0.53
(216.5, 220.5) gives 1.45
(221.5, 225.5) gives 0.88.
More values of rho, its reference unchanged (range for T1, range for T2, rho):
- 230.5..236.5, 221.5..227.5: 78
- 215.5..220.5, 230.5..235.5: 120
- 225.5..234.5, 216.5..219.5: -78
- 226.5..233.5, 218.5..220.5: -25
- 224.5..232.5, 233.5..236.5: -104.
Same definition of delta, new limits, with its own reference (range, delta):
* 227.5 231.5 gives 9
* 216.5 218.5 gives 2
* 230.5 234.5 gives 2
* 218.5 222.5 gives 7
